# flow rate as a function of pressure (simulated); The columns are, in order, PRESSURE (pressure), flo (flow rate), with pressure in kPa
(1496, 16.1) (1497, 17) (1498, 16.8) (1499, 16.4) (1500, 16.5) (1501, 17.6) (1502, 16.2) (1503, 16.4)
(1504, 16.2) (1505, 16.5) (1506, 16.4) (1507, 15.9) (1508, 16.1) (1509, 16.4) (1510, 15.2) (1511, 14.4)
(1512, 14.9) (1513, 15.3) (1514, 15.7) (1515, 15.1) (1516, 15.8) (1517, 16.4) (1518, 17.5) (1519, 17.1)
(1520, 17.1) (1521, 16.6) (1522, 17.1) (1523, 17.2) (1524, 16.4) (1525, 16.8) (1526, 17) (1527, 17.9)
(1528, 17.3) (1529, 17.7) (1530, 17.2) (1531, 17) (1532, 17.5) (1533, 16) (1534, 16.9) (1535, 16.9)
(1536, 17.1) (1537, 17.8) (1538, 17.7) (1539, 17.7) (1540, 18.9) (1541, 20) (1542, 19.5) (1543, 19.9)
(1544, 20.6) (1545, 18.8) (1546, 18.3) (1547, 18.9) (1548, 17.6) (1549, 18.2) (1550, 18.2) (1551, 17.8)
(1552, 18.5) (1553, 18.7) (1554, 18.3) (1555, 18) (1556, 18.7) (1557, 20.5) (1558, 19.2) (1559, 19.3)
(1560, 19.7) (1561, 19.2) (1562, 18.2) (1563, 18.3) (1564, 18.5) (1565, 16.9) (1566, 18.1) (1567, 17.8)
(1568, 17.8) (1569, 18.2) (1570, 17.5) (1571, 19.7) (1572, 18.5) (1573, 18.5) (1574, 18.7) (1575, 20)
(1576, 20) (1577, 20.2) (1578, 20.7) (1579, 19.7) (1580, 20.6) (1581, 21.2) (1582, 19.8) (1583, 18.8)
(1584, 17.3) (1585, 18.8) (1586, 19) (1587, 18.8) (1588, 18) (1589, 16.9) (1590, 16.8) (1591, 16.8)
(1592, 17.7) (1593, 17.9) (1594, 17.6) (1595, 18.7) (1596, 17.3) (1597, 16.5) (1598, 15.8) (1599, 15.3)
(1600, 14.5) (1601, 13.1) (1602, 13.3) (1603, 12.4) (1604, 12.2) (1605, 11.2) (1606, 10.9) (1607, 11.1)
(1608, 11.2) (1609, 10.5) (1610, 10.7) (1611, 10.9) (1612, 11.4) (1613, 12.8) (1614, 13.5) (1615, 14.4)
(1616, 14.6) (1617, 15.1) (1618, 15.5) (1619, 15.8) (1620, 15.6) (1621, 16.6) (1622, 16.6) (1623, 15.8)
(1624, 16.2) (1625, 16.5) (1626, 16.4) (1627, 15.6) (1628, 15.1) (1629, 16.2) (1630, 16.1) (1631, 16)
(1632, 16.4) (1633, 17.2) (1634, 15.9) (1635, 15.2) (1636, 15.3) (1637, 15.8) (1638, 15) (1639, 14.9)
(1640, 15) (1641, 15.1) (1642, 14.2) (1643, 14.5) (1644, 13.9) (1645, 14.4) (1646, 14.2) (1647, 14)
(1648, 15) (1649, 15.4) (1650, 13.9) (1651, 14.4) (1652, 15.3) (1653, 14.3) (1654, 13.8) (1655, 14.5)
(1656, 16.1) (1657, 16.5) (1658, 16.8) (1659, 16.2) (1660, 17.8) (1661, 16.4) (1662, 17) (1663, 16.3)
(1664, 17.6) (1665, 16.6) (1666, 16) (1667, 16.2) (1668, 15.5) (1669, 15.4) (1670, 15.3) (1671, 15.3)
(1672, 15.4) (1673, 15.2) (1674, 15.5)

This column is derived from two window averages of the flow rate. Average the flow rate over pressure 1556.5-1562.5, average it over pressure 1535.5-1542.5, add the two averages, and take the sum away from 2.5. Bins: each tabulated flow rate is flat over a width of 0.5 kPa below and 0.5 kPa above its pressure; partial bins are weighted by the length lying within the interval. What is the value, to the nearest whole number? -35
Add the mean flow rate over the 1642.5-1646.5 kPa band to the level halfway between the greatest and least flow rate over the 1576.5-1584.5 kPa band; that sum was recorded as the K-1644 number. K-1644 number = 33.5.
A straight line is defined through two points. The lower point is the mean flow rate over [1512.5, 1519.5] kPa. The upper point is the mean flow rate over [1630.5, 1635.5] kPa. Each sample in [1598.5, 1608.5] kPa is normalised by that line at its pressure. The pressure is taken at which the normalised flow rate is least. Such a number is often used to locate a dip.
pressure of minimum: 1606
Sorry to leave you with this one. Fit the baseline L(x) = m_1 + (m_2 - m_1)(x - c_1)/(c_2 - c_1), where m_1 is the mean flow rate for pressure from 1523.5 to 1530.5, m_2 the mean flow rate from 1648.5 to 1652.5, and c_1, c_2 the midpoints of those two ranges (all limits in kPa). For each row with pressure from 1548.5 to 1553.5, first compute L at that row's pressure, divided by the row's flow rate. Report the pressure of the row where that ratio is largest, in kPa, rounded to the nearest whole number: 1551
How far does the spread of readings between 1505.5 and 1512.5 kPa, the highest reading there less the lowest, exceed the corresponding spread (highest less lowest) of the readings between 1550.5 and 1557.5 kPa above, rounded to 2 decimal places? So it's -0.70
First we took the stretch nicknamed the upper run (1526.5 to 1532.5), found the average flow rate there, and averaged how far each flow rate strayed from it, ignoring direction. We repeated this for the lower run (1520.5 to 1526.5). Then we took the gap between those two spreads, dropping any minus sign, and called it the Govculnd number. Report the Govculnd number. 0.02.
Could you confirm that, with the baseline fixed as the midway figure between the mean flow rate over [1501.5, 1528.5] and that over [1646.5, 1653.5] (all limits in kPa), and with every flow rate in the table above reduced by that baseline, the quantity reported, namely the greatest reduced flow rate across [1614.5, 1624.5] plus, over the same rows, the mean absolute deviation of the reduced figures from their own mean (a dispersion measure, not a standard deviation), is 1.7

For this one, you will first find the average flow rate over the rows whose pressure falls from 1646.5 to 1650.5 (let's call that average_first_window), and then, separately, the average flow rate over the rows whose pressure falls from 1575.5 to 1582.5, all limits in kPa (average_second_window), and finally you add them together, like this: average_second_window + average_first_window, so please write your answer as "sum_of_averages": 34.9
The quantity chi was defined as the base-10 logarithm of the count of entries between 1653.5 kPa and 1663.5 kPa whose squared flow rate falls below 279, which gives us 0.85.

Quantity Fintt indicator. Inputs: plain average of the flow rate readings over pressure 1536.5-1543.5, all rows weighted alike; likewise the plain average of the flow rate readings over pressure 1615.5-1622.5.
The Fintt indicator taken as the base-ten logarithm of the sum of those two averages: 1.54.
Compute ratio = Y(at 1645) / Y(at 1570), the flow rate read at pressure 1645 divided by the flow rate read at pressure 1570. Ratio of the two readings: 0.82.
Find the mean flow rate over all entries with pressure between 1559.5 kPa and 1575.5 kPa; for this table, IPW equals 18.5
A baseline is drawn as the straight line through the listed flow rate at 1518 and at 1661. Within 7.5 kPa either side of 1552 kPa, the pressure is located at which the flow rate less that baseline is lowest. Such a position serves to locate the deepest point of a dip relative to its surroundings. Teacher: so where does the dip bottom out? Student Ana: 1548 kPa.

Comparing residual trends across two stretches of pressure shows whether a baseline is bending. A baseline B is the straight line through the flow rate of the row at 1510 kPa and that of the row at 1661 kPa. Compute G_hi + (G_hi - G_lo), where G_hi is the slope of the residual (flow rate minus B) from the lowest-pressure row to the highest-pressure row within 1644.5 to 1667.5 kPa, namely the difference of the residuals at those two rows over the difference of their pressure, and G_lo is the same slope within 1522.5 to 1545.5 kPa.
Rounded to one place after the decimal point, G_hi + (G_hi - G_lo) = 0.1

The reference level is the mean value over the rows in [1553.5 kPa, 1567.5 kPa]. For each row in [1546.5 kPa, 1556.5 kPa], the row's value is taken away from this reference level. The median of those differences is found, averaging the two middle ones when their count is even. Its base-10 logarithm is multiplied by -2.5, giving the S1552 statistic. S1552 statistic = 1.1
